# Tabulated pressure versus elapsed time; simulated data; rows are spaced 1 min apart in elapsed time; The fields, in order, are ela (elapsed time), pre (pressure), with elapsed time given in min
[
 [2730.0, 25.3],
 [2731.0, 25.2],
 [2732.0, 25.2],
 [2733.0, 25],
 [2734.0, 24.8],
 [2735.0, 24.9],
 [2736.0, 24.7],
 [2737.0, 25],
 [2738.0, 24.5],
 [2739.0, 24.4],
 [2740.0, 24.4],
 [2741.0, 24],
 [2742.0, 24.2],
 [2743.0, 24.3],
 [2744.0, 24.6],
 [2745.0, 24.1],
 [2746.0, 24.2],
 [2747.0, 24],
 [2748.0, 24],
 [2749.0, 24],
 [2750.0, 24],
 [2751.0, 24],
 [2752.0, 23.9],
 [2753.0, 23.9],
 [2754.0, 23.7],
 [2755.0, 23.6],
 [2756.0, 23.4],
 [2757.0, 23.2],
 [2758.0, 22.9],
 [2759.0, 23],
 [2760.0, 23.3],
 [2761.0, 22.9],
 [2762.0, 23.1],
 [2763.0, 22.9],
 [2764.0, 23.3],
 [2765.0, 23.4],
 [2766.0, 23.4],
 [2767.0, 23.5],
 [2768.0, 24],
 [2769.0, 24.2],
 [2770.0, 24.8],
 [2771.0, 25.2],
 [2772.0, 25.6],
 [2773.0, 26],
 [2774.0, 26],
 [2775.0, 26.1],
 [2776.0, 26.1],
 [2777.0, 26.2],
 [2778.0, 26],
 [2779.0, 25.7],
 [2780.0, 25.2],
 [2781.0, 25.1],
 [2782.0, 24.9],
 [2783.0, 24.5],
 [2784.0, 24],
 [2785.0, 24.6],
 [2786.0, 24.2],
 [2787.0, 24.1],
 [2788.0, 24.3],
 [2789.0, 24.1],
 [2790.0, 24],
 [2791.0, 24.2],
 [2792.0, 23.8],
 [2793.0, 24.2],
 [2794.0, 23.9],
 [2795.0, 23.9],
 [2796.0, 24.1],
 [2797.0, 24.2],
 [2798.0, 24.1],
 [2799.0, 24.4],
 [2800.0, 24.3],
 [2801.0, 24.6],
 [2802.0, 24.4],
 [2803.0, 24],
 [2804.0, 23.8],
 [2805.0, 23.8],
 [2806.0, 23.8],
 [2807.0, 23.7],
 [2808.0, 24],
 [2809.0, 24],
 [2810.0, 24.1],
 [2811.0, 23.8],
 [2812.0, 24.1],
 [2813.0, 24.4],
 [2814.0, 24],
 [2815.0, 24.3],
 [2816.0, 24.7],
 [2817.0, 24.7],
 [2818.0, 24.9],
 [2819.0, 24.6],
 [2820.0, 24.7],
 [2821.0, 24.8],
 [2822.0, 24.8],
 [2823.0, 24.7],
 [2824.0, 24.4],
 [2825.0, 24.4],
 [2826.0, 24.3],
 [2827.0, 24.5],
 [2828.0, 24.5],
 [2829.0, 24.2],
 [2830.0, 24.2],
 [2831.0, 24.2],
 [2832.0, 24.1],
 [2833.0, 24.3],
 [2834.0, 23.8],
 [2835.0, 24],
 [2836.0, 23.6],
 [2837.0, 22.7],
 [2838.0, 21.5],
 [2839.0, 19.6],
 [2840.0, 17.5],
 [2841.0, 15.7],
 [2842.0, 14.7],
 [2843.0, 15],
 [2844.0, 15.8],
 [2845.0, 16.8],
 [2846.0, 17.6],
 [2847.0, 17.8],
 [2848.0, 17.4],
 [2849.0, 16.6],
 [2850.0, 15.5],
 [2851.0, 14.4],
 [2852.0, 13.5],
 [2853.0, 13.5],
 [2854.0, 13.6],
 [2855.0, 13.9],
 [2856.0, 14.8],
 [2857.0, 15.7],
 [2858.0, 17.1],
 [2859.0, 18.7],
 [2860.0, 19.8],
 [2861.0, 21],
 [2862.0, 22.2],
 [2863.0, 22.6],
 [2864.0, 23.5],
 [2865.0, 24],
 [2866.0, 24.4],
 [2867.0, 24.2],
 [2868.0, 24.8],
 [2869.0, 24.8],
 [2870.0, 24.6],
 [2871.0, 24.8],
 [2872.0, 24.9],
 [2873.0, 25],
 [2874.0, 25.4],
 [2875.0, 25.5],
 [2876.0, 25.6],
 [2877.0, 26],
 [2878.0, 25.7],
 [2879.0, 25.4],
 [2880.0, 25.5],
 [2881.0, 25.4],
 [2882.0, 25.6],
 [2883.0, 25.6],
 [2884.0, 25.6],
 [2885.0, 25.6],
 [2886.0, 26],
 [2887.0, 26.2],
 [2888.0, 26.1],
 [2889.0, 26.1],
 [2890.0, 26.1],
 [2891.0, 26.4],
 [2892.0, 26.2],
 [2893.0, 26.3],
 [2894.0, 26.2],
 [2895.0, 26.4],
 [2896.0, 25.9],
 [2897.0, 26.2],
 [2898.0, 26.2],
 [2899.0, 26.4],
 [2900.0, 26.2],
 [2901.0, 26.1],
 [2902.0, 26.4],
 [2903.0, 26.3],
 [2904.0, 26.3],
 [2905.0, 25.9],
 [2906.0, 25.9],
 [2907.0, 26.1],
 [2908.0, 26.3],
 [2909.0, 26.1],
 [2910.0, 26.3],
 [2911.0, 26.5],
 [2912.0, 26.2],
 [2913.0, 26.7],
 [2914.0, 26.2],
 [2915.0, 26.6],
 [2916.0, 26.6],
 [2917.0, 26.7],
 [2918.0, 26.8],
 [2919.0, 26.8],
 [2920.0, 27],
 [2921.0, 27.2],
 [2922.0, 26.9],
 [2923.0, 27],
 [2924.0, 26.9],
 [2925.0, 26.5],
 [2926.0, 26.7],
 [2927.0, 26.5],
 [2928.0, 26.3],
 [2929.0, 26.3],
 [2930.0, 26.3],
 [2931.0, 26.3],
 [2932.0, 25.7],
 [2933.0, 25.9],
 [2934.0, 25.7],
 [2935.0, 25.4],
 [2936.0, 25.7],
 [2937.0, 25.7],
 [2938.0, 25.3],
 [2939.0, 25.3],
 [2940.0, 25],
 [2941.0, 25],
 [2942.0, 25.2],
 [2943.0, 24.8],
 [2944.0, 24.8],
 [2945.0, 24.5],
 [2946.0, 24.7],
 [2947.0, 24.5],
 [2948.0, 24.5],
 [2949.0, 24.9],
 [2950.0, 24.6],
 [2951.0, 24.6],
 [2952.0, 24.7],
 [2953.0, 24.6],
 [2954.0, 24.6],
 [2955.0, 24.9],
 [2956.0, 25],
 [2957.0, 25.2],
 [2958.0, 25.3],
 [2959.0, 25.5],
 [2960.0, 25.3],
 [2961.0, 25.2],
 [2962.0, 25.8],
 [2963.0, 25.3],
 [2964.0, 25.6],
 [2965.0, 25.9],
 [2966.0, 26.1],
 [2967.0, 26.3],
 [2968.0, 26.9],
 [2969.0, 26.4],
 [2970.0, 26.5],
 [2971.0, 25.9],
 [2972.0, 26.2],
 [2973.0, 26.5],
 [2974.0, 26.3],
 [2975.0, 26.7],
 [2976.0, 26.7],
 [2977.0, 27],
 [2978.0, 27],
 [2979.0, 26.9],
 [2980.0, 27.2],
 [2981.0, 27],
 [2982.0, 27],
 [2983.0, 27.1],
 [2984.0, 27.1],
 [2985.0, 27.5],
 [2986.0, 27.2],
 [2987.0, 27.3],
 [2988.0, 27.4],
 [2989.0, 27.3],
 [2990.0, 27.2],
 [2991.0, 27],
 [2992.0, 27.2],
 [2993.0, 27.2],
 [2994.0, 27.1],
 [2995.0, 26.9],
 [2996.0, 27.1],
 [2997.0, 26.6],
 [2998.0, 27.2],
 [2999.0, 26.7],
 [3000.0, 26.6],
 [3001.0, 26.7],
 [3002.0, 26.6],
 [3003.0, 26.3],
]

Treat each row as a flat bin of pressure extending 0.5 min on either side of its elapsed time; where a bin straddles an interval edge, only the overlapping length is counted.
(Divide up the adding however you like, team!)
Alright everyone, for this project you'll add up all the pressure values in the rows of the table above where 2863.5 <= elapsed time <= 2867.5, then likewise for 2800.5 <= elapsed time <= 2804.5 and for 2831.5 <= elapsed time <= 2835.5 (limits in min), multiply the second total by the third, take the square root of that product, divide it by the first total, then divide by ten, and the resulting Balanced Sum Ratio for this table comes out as 0.1004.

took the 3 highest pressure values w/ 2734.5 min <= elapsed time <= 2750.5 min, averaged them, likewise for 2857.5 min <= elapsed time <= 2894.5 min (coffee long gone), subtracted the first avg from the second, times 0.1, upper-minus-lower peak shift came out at 0.14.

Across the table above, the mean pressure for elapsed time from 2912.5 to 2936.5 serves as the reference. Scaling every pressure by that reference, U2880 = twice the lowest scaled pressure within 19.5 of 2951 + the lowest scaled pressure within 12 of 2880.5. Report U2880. 2.8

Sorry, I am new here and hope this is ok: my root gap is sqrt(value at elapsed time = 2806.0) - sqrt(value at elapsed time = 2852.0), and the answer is 1.20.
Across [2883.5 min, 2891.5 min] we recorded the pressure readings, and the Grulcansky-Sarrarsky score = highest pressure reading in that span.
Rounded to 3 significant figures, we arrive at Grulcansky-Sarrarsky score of 26.4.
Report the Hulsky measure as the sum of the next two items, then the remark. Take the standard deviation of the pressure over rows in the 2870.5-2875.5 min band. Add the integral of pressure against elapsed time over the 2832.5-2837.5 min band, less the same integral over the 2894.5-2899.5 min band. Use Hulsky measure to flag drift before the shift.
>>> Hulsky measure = -12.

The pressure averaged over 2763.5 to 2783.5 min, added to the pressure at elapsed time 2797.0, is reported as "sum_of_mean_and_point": 49.2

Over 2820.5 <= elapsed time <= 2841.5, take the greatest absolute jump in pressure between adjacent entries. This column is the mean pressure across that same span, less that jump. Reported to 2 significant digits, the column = 21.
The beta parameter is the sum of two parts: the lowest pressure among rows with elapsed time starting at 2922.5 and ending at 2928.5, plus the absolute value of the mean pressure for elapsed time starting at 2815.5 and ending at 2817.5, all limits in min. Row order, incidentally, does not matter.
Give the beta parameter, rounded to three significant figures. 51.0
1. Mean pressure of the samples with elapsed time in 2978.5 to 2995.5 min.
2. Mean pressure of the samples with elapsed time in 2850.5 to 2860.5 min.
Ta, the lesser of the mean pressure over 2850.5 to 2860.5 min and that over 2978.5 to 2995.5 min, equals 15.5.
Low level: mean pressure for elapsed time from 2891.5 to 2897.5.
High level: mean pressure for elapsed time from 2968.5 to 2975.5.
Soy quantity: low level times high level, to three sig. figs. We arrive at 691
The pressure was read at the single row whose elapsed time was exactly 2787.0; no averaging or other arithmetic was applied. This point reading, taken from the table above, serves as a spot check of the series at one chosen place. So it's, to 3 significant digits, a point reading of 24.1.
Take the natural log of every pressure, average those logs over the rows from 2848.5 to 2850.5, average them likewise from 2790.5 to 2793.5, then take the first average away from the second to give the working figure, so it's 0.41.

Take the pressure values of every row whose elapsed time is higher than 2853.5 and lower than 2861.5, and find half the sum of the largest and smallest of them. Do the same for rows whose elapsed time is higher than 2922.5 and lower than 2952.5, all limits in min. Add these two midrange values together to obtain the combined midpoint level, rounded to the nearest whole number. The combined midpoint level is 43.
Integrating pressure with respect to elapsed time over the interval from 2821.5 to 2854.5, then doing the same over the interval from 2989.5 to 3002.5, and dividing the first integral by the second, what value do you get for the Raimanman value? 1.9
